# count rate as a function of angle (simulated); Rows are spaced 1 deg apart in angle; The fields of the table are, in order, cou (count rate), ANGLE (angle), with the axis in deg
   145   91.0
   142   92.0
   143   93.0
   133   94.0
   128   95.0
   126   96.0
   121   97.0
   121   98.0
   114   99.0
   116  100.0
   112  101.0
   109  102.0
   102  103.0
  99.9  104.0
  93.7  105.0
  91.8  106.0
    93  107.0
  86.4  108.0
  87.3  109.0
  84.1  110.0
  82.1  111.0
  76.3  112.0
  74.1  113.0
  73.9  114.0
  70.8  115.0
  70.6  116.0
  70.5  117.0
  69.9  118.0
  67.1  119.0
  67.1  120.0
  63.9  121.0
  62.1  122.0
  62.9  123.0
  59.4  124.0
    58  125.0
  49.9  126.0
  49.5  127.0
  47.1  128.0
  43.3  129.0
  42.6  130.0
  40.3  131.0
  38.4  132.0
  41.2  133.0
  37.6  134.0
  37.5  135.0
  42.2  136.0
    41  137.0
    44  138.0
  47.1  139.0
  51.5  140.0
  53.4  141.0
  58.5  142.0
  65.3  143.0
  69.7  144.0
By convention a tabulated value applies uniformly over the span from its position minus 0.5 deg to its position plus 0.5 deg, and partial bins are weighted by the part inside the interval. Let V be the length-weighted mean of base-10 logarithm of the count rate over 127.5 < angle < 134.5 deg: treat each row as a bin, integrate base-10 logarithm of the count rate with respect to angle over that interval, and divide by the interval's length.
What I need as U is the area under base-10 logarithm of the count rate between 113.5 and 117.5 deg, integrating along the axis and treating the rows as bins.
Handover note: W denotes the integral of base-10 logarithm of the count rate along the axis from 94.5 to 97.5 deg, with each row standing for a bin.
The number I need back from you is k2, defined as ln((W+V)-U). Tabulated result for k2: -0.7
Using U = 7.4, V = 1.62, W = 6.3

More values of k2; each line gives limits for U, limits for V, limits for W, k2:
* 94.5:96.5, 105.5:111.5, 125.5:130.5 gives 1.8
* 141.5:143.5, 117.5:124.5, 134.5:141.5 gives 2.3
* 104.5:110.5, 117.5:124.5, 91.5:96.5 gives -0.3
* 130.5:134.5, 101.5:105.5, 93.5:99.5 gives 2.1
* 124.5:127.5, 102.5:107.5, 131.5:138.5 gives 2.1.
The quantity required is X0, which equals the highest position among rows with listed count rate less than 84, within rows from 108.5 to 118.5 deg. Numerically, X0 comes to 118.0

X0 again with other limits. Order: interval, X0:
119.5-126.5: 126.0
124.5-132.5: 132.0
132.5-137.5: 137.0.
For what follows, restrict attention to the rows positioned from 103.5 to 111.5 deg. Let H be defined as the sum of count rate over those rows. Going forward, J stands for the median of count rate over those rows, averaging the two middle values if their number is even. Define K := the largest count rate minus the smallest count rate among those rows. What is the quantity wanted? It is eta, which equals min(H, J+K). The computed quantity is 107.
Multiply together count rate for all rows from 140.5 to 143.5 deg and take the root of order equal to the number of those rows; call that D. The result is 59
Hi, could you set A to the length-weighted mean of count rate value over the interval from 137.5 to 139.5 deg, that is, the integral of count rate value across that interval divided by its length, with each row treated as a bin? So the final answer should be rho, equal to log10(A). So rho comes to 1.66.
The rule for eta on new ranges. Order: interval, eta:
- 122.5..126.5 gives 72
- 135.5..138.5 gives 45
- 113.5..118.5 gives 75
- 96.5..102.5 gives 127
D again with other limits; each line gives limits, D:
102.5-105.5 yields 98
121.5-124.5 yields 61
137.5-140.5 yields 47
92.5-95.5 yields 135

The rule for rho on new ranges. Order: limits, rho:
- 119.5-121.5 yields 1.82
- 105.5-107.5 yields 1.97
